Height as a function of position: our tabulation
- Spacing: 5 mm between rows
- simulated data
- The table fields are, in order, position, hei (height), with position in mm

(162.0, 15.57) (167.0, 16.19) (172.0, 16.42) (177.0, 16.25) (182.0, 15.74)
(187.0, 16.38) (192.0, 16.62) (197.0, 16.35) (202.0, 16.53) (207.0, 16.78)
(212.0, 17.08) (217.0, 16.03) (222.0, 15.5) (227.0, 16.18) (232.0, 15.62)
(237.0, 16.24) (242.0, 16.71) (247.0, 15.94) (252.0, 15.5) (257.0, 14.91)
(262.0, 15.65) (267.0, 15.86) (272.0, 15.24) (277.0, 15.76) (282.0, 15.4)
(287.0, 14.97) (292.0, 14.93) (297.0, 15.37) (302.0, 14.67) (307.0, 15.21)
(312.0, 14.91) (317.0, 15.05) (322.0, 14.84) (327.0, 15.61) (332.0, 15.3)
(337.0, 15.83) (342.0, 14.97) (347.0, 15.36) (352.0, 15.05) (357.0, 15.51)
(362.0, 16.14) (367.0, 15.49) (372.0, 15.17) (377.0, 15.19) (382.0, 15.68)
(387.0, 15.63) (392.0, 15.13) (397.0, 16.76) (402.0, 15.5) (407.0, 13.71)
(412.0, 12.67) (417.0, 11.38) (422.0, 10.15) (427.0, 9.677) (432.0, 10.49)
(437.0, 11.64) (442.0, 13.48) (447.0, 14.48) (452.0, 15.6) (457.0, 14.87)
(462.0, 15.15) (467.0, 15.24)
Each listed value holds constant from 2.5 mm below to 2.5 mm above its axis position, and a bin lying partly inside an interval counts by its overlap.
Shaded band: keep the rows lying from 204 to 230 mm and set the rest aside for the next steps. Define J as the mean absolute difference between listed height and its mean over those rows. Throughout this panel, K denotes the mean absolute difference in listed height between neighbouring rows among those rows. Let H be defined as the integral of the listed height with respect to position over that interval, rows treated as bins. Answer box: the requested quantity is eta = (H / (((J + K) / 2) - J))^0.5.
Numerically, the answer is 76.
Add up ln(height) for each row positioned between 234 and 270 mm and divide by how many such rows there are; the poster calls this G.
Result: 2.76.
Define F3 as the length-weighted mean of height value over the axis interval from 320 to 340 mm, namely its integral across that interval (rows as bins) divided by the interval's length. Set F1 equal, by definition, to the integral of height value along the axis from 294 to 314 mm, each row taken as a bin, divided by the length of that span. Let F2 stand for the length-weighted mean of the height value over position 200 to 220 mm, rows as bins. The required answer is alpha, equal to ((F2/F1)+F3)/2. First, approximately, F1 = 15.0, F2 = 16.6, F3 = 15.4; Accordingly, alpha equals 8.25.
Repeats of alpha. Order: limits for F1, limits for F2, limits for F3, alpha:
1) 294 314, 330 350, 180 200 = 8.66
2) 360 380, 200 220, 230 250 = 8.60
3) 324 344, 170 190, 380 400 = 8.42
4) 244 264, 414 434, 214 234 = 8.27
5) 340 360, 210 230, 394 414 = 7.89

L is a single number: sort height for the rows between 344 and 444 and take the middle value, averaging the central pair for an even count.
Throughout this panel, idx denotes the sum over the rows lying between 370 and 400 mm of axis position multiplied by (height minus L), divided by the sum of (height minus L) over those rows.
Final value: 391.8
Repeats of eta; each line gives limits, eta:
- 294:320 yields 60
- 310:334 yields 82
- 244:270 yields 63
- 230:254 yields 63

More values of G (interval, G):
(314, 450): 2.65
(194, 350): 2.75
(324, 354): 2.73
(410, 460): 2.51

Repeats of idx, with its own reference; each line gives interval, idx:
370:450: 429.8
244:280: 261.8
